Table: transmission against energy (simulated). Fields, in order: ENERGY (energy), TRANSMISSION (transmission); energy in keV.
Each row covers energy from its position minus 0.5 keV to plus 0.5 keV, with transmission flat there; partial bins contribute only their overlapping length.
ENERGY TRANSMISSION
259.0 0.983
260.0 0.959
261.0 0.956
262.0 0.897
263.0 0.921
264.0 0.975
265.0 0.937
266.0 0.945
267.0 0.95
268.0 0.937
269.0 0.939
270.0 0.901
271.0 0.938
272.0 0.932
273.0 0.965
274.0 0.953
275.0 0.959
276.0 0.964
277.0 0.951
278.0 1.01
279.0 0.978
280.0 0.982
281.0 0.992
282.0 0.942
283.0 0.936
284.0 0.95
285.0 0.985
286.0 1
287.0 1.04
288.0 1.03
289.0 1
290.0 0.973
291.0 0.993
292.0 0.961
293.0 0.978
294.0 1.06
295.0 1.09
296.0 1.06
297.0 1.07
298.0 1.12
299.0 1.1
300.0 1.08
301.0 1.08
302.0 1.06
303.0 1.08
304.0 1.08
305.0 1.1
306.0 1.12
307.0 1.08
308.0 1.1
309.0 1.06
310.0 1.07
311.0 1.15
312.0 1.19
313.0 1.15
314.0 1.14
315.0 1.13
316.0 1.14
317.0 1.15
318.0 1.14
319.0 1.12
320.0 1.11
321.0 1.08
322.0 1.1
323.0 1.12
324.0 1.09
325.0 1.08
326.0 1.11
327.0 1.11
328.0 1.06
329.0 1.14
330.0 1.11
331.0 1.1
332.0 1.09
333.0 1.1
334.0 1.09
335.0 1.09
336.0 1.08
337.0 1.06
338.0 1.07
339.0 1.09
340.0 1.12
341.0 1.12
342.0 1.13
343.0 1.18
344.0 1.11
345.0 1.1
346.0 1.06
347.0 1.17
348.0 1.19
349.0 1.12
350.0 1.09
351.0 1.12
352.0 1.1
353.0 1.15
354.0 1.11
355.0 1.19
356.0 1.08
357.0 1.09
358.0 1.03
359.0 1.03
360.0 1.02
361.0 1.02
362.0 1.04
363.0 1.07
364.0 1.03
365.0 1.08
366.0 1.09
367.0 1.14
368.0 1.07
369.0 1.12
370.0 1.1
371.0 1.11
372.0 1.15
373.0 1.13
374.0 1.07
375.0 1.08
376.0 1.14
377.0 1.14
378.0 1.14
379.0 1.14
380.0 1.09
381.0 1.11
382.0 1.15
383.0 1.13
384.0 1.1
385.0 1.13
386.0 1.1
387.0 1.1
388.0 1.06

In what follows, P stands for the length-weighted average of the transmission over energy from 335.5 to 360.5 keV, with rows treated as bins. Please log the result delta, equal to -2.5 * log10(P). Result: -0.108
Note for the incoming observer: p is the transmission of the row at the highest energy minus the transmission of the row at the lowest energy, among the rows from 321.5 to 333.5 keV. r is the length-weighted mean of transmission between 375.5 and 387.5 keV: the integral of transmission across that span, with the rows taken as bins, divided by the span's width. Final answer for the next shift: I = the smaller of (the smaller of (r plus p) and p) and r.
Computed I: 0.00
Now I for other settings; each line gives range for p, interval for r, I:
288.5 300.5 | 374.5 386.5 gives 0.08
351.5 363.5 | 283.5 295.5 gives -0.03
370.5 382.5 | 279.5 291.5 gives 0.04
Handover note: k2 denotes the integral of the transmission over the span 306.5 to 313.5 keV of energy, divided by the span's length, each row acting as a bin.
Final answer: 1.11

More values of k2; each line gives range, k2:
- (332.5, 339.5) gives 1.08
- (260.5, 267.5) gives 0.94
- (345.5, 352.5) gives 1.12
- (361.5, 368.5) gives 1.07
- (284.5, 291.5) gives 1.00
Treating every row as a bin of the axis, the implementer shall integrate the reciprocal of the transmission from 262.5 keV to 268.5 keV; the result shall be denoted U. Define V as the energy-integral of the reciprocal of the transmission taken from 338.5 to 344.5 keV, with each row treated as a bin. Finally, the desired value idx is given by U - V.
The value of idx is 1.0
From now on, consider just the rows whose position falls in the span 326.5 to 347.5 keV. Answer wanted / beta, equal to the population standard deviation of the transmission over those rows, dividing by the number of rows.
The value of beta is 0.032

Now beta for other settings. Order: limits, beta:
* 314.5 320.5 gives 0.013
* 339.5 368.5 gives 0.049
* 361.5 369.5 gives 0.035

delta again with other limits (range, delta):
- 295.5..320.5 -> -0.111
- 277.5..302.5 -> -0.020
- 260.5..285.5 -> 0.054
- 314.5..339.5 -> -0.106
